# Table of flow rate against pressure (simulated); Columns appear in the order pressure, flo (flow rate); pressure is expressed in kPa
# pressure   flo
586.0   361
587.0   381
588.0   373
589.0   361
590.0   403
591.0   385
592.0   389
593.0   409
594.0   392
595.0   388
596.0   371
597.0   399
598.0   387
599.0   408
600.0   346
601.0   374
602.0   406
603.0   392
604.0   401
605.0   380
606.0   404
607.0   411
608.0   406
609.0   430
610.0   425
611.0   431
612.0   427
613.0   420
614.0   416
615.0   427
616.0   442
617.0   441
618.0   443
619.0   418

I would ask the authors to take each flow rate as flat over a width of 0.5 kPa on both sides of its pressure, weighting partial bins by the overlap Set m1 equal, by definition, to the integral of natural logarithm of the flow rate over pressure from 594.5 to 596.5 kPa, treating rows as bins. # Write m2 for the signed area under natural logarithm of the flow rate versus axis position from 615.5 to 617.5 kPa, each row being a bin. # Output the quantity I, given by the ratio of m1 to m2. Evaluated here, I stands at 0.98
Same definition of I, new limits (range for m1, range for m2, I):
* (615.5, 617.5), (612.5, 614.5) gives 1.01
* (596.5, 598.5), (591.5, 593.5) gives 1.00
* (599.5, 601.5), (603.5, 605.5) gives 0.99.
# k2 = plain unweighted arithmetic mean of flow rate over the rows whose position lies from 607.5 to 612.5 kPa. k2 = 424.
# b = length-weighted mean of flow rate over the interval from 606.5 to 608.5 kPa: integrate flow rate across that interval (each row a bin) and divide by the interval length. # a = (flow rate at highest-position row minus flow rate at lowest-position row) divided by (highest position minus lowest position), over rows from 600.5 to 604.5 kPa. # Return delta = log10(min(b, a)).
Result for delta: 0.95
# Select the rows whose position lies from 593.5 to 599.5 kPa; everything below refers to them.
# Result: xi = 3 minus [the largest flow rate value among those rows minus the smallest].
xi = -34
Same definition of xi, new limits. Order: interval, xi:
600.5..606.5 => -29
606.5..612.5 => -22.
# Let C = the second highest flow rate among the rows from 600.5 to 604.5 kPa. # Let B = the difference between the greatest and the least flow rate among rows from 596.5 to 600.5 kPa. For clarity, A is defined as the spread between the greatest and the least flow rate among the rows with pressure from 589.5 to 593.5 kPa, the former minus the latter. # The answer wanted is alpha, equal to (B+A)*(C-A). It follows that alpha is 32422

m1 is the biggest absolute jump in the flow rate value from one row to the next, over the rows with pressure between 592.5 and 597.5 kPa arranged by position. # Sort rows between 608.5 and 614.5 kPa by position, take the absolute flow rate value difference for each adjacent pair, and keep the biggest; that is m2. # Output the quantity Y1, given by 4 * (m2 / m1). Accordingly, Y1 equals 1.0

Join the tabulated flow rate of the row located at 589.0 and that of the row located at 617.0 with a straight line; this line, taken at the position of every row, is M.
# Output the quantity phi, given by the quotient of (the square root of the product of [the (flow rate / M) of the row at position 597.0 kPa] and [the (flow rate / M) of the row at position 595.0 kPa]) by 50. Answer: 0.0207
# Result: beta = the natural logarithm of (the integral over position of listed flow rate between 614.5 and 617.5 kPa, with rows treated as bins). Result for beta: 7.18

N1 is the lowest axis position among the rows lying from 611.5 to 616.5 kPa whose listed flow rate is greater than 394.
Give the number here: 612.0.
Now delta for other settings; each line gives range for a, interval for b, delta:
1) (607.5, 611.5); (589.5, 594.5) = 0.92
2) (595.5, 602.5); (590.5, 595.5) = 0.77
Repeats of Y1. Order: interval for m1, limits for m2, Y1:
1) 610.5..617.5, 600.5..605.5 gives 8.5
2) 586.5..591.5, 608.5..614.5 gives 0.7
